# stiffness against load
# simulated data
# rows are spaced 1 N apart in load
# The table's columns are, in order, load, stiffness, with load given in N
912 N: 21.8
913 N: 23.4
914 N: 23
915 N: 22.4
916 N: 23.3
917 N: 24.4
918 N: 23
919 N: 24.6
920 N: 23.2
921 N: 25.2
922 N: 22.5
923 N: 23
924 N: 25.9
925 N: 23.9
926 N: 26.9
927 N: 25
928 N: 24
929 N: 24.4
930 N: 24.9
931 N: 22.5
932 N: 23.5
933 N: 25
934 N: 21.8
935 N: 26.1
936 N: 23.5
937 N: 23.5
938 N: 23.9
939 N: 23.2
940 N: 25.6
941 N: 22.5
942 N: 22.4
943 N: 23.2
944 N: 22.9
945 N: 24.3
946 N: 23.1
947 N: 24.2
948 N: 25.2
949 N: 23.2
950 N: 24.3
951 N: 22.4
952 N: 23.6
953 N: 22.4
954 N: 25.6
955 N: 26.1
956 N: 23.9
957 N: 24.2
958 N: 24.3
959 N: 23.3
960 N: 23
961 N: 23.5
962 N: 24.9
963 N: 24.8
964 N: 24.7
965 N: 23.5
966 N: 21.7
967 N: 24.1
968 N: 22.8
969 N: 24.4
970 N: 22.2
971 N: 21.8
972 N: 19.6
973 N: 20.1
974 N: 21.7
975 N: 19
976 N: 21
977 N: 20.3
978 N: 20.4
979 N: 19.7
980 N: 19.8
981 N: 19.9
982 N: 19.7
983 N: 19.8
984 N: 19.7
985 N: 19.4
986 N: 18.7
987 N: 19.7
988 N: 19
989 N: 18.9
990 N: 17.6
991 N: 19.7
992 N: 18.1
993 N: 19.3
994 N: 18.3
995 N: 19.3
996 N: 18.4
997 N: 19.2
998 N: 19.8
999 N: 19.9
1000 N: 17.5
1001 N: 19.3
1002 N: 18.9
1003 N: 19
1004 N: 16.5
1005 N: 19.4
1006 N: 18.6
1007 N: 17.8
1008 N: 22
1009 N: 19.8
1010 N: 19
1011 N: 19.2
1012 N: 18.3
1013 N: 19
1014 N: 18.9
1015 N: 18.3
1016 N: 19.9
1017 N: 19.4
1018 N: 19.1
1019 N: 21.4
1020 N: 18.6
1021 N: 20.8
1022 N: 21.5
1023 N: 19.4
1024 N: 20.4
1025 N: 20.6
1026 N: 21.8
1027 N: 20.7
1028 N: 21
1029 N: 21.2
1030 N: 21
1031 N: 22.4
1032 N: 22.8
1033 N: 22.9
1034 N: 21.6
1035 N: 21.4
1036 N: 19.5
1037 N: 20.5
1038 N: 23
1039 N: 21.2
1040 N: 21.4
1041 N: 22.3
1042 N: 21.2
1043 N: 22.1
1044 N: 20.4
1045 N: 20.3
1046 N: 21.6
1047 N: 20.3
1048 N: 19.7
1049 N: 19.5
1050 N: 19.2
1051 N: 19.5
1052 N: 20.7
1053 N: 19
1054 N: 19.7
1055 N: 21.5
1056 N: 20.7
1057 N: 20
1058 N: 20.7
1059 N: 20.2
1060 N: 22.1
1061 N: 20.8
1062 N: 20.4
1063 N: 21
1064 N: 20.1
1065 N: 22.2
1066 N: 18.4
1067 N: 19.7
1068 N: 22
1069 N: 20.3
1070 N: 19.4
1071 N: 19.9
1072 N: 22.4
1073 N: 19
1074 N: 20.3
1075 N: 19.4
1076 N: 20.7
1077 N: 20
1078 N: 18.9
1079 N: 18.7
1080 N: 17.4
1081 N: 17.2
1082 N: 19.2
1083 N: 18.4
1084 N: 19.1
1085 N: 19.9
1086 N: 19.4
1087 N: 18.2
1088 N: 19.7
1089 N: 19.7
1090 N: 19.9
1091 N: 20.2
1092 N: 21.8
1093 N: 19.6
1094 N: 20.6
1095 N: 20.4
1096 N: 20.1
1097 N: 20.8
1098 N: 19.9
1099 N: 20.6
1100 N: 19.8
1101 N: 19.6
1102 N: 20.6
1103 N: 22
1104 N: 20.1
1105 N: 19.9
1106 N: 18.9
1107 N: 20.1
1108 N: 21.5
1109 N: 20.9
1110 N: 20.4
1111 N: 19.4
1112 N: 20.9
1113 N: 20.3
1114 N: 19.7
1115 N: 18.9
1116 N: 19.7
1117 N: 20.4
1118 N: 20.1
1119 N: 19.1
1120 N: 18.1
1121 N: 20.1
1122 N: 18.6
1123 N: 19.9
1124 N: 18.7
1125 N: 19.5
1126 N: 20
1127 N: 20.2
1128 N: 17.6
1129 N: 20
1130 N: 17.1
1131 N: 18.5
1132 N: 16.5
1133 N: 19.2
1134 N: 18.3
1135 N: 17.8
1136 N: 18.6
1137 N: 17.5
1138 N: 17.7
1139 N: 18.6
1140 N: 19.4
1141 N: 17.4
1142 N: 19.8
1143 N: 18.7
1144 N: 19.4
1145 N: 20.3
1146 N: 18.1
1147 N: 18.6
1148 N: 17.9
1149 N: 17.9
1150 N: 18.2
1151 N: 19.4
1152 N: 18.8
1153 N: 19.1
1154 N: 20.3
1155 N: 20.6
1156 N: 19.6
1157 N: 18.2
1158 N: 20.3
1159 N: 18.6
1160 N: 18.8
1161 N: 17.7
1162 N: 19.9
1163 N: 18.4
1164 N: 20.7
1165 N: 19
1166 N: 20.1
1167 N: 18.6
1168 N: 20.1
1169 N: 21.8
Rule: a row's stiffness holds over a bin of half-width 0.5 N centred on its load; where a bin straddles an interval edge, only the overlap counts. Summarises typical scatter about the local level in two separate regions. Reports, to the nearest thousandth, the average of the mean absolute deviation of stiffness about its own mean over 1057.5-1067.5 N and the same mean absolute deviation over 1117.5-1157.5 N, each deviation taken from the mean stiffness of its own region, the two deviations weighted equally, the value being 0.824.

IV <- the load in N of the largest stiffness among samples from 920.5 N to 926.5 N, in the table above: 926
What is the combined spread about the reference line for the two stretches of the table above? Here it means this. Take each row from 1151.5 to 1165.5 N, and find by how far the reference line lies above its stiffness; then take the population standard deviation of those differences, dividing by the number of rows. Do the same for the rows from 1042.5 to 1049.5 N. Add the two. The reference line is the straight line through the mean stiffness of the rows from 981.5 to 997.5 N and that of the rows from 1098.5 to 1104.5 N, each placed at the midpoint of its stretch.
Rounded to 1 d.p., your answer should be 1.8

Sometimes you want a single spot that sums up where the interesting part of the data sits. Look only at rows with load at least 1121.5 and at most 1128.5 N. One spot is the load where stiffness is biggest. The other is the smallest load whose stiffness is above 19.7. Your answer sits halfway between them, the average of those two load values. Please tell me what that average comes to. 1125.0 N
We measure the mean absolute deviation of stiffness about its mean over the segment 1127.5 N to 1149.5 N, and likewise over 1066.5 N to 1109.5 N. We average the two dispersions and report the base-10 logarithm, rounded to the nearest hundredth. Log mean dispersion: -0.10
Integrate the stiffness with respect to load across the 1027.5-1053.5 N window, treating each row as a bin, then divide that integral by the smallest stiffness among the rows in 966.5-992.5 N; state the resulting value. 31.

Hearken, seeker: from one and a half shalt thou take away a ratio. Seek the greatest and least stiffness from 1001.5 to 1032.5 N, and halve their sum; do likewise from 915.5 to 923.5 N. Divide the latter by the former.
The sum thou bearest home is 0.29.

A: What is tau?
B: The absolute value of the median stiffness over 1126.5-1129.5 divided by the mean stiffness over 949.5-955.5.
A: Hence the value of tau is 0.83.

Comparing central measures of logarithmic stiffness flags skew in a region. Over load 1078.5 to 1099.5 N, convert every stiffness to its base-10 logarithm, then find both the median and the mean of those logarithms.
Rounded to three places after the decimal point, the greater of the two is 1.294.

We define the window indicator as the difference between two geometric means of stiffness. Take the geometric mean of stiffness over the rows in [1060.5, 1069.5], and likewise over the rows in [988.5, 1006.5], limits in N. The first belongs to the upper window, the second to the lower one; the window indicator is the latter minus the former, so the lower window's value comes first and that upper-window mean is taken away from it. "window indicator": -2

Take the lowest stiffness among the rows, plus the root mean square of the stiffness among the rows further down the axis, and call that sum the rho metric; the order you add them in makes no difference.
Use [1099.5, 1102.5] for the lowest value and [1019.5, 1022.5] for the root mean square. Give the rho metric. 40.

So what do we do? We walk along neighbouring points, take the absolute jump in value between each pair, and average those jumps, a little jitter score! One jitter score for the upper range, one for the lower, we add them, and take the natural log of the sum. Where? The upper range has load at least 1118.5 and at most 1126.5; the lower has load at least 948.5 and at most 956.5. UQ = 1.03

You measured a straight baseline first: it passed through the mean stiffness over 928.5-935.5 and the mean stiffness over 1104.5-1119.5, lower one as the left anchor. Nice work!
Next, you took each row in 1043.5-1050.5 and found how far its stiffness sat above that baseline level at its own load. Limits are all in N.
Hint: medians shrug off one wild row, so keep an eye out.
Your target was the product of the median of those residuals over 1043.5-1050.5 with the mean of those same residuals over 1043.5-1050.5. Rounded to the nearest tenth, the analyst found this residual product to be 1.6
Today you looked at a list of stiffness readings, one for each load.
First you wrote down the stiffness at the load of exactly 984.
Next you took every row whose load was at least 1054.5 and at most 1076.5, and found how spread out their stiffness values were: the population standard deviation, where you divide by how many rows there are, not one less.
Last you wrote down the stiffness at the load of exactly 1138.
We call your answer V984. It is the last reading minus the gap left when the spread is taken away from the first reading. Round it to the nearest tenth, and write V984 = -1.0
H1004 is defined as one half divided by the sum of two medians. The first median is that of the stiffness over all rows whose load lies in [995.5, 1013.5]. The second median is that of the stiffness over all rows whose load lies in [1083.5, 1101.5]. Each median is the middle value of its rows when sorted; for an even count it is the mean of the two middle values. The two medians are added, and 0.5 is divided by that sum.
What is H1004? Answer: 0.0129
